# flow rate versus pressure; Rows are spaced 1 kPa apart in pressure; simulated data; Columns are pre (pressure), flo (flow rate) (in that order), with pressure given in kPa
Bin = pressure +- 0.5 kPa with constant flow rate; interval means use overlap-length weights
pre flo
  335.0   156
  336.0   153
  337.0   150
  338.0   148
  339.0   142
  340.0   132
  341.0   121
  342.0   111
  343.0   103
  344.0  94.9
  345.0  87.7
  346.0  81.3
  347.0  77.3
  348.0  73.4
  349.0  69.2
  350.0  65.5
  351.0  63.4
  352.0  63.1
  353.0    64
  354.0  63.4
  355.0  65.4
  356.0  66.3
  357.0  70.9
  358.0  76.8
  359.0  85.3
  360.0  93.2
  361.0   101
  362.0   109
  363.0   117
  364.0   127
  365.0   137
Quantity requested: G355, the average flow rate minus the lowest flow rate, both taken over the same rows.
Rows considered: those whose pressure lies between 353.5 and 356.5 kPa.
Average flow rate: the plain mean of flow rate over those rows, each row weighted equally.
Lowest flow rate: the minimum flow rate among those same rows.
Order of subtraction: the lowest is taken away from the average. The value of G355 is 2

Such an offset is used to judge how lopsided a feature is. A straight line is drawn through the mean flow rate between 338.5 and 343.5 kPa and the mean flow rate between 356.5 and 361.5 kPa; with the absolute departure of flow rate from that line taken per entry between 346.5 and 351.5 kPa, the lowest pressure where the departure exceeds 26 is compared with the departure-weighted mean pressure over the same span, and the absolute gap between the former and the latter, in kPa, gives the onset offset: 2.1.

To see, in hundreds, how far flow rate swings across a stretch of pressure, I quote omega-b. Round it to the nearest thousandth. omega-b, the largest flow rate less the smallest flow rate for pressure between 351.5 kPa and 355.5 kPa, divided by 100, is 0.023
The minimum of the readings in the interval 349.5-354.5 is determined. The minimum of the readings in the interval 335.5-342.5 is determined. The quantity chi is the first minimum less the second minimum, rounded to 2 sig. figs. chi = -48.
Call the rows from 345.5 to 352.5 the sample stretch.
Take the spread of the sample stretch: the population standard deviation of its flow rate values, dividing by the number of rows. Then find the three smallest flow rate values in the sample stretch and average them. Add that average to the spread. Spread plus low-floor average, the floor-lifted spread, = 71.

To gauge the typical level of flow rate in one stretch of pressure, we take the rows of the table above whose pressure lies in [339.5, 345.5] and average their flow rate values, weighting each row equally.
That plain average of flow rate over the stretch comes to 108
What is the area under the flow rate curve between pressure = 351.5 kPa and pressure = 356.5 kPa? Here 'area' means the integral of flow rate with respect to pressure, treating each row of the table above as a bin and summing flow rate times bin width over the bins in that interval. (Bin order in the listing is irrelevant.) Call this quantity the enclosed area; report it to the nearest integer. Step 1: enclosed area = 322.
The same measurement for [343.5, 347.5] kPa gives 341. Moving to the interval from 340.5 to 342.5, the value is 232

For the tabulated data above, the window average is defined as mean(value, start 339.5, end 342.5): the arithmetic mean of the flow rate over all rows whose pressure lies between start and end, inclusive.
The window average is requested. 121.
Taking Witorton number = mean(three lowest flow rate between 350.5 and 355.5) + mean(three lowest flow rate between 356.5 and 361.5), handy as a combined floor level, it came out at 141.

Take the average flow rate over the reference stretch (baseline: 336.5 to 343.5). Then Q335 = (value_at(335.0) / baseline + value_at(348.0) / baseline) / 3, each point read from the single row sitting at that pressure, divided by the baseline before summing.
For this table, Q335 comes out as 0.59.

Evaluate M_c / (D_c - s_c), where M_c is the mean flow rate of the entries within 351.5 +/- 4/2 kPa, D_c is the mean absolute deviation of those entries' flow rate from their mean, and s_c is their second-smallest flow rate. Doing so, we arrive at -1.0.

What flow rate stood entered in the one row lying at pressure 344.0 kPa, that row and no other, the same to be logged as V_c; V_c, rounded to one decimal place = 94.9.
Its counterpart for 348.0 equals 73.4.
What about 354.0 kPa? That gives 63.4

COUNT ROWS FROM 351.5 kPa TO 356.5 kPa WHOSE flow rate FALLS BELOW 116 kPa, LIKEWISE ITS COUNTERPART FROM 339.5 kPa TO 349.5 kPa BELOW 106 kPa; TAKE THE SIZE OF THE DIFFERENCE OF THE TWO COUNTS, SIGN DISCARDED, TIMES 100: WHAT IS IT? 200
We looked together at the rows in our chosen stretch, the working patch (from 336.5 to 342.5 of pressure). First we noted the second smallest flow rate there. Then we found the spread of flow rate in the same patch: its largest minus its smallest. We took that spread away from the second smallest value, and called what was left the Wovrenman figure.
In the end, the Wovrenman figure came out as 82.0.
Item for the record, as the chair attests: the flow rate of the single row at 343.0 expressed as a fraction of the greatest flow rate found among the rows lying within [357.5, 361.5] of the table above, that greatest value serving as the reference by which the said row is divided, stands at 1.0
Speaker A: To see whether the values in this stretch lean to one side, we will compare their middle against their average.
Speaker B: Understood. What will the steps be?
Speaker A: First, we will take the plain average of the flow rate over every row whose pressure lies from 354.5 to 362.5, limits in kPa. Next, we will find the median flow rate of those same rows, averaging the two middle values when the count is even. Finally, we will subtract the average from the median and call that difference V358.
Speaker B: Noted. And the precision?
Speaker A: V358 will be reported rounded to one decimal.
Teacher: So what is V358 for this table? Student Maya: -2.4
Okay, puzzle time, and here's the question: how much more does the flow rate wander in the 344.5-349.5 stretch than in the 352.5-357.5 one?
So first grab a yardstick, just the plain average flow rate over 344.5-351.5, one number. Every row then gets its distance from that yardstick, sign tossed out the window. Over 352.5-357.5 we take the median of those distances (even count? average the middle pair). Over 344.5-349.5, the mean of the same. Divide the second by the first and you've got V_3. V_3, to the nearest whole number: 1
